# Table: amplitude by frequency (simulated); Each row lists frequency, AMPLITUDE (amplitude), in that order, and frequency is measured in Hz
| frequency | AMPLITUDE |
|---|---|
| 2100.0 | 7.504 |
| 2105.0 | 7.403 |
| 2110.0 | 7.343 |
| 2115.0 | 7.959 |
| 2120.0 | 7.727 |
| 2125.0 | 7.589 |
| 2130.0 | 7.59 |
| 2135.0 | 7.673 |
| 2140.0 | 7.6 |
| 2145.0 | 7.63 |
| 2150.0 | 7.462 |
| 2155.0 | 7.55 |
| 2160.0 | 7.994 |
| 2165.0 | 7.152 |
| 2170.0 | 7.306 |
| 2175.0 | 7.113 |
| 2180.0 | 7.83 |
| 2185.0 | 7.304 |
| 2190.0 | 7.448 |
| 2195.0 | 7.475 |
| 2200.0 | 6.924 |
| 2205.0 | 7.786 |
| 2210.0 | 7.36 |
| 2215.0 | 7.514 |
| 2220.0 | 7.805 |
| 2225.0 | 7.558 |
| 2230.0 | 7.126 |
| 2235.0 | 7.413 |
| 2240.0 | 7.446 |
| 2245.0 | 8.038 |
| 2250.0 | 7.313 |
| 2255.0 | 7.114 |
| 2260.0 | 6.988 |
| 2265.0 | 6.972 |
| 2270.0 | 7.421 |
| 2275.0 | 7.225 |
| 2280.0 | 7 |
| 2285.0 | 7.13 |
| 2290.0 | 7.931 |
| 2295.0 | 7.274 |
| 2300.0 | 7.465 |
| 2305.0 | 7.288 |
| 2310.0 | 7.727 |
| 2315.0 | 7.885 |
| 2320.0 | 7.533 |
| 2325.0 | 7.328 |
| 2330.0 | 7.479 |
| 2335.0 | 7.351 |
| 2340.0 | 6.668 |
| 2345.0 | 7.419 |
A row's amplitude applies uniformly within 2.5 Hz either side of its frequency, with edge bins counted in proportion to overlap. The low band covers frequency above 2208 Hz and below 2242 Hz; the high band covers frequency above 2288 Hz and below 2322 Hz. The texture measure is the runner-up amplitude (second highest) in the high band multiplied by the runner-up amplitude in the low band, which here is 59.6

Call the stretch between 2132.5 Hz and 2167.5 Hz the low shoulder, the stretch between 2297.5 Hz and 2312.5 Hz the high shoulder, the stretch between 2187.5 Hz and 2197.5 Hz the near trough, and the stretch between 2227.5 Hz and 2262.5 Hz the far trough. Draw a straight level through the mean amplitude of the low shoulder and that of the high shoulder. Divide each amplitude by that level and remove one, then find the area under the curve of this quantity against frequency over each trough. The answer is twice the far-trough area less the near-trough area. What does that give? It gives -1.5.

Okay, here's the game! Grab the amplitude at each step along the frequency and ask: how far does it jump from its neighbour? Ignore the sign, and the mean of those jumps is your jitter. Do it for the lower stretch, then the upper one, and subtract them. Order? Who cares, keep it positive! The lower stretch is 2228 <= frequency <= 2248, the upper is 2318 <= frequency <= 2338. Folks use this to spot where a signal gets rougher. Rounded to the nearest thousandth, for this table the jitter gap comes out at 0.143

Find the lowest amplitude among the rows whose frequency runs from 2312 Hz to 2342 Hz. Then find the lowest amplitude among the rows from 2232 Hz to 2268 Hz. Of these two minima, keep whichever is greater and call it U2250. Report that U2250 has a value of 6.97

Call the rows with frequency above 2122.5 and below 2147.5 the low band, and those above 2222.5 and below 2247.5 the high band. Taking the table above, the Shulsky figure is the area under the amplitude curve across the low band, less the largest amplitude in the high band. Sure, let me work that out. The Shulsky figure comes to 182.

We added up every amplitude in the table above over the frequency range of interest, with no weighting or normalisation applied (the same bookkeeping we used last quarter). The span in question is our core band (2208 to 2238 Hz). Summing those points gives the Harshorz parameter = 45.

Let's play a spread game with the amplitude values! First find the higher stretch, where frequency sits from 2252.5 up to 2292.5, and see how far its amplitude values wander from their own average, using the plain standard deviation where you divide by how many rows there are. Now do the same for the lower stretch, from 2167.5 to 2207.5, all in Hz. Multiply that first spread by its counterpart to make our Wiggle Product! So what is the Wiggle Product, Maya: 0.087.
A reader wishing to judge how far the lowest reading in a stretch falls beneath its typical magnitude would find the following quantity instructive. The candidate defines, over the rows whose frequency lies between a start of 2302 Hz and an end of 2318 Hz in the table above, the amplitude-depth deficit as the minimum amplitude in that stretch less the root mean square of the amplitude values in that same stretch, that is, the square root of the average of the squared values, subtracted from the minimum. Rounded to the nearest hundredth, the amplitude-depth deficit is -0.35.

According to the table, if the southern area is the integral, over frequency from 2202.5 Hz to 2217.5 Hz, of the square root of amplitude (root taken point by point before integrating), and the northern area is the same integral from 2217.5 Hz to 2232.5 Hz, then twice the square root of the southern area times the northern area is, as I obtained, 82.3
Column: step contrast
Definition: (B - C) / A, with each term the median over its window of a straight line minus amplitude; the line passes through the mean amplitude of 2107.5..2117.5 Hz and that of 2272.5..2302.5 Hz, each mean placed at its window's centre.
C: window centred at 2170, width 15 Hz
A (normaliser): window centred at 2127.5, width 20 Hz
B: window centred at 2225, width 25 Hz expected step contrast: 28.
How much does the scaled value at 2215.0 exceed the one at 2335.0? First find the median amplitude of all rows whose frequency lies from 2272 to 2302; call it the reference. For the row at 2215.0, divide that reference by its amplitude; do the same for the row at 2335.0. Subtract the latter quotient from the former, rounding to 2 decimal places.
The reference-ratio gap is -0.02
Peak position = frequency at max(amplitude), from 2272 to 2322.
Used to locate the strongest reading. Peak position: 2290.0 Hz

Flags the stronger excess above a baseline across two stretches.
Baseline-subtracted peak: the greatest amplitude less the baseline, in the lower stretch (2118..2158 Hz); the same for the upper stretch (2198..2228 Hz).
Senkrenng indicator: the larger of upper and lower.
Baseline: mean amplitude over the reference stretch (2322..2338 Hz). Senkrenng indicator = 0.4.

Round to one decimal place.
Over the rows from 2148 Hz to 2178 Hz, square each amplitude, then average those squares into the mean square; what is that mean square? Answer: 55.3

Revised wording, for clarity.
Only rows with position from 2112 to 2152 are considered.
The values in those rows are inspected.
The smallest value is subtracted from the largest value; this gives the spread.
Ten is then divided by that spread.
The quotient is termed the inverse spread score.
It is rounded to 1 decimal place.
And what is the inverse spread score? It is 20.1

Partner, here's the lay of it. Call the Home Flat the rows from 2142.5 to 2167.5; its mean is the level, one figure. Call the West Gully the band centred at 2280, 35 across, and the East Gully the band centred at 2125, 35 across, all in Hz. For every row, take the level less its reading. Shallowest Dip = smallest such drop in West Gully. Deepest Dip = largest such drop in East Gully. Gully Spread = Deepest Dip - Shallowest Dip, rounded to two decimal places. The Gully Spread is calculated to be 0.59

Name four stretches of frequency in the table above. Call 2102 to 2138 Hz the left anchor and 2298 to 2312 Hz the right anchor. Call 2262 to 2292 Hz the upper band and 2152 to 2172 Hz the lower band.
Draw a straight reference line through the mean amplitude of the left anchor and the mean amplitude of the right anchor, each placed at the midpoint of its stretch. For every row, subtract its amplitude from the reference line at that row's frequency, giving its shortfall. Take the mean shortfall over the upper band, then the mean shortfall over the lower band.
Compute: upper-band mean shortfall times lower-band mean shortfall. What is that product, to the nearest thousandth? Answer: 0.019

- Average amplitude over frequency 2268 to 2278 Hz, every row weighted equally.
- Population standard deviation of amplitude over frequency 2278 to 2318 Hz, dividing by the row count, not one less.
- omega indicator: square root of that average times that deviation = 1.5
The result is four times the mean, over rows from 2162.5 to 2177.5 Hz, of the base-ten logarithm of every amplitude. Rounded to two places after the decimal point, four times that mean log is 3.43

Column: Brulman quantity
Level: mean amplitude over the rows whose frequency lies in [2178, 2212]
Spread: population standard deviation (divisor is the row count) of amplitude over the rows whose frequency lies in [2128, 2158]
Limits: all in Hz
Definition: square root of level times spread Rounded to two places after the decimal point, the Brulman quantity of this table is 0.70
